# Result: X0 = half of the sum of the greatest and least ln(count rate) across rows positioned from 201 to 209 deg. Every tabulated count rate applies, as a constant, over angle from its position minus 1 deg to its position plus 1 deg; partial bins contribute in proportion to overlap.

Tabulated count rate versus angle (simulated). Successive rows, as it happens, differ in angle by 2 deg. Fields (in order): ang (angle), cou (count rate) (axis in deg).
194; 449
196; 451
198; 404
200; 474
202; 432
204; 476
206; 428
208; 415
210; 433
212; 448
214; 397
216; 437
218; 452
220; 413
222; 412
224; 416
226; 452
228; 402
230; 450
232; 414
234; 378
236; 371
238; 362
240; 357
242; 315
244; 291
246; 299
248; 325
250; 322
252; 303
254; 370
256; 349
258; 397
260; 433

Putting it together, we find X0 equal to 6.10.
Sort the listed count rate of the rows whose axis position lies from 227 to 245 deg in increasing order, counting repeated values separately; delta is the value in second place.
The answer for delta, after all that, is 315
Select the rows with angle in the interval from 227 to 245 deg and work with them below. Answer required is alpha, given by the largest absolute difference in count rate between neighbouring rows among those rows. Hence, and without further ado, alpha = 48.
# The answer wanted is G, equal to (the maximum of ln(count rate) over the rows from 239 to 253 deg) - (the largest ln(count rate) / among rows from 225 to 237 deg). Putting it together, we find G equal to -0.24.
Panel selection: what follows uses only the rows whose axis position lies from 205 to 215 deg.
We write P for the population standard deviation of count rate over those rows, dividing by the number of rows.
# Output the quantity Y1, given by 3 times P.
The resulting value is 52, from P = 17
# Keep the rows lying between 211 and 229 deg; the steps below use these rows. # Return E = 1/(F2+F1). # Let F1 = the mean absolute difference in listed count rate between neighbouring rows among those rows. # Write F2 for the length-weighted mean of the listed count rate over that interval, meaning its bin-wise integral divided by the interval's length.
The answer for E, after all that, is 0.0022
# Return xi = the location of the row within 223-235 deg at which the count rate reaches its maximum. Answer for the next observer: 226 deg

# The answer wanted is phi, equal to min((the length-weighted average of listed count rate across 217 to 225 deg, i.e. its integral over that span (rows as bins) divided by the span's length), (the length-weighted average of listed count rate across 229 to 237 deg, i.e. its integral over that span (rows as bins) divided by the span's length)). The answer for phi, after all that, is 403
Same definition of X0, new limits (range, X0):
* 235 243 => 5.83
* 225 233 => 6.06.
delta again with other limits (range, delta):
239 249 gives 299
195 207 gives 428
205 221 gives 413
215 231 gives 412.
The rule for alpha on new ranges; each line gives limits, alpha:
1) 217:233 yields 50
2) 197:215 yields 70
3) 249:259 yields 67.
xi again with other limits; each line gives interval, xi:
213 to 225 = 218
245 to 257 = 254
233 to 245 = 234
